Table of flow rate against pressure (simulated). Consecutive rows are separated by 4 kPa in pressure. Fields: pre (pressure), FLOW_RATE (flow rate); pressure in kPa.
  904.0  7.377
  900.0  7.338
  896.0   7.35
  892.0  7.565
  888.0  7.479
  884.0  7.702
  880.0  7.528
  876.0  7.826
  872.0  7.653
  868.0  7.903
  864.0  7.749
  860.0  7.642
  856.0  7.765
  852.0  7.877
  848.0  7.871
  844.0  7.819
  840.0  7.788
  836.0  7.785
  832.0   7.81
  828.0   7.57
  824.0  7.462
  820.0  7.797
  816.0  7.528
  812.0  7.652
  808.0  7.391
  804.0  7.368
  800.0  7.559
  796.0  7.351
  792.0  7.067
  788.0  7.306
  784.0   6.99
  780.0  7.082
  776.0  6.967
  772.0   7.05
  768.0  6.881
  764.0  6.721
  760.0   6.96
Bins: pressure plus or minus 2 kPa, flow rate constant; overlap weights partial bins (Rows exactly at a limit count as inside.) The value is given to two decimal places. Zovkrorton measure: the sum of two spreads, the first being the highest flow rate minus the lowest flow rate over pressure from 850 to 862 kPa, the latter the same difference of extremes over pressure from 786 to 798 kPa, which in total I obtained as 0.52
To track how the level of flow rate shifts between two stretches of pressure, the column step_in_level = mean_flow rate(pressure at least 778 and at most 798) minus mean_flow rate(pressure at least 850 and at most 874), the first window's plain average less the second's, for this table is -0.61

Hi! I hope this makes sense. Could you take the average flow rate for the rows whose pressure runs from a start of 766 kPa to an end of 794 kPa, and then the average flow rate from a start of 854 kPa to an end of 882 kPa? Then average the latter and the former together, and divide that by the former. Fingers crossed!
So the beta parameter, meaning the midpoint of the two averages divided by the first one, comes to 1.05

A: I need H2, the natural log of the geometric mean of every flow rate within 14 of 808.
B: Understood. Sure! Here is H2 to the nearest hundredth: 2.02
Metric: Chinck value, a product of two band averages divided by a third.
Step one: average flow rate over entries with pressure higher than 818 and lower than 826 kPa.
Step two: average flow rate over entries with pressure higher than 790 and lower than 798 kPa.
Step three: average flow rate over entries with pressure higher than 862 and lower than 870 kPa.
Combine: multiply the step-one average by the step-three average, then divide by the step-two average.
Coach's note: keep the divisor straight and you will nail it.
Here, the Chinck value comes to 8.3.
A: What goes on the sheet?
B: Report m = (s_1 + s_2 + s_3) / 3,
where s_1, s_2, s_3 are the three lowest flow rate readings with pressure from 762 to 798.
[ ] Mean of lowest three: 6.86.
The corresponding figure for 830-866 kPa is 7.72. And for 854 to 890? 7.55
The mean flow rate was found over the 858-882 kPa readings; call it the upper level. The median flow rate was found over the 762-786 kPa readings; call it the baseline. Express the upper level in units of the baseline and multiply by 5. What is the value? 5.5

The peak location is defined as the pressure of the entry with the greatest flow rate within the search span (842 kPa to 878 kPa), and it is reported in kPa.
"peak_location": 868.0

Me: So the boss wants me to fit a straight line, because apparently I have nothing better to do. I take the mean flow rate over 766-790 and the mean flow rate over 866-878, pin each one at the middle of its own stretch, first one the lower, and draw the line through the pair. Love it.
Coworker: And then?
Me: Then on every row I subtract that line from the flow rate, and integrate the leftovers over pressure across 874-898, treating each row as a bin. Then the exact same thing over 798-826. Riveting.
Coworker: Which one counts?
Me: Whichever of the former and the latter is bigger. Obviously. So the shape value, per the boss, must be 6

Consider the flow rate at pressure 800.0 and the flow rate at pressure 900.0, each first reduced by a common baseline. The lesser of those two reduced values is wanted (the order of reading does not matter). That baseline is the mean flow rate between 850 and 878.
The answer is -0.44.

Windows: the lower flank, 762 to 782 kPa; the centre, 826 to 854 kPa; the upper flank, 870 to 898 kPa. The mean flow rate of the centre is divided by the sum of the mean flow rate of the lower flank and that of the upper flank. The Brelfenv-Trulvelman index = 0.536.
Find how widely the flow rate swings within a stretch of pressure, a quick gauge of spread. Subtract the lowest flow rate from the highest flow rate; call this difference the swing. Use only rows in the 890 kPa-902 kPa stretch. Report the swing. 0.227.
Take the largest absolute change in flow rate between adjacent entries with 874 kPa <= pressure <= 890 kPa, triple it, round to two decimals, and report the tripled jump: 0.89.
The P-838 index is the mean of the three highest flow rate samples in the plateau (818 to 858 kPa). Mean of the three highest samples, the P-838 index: 7.9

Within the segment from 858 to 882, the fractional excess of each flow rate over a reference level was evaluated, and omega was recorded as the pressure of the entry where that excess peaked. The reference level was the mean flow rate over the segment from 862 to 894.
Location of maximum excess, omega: 868.0 kPa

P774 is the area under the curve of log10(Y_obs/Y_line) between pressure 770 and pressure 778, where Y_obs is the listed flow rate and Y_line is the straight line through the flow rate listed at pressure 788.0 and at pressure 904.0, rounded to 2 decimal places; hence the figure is -0.14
